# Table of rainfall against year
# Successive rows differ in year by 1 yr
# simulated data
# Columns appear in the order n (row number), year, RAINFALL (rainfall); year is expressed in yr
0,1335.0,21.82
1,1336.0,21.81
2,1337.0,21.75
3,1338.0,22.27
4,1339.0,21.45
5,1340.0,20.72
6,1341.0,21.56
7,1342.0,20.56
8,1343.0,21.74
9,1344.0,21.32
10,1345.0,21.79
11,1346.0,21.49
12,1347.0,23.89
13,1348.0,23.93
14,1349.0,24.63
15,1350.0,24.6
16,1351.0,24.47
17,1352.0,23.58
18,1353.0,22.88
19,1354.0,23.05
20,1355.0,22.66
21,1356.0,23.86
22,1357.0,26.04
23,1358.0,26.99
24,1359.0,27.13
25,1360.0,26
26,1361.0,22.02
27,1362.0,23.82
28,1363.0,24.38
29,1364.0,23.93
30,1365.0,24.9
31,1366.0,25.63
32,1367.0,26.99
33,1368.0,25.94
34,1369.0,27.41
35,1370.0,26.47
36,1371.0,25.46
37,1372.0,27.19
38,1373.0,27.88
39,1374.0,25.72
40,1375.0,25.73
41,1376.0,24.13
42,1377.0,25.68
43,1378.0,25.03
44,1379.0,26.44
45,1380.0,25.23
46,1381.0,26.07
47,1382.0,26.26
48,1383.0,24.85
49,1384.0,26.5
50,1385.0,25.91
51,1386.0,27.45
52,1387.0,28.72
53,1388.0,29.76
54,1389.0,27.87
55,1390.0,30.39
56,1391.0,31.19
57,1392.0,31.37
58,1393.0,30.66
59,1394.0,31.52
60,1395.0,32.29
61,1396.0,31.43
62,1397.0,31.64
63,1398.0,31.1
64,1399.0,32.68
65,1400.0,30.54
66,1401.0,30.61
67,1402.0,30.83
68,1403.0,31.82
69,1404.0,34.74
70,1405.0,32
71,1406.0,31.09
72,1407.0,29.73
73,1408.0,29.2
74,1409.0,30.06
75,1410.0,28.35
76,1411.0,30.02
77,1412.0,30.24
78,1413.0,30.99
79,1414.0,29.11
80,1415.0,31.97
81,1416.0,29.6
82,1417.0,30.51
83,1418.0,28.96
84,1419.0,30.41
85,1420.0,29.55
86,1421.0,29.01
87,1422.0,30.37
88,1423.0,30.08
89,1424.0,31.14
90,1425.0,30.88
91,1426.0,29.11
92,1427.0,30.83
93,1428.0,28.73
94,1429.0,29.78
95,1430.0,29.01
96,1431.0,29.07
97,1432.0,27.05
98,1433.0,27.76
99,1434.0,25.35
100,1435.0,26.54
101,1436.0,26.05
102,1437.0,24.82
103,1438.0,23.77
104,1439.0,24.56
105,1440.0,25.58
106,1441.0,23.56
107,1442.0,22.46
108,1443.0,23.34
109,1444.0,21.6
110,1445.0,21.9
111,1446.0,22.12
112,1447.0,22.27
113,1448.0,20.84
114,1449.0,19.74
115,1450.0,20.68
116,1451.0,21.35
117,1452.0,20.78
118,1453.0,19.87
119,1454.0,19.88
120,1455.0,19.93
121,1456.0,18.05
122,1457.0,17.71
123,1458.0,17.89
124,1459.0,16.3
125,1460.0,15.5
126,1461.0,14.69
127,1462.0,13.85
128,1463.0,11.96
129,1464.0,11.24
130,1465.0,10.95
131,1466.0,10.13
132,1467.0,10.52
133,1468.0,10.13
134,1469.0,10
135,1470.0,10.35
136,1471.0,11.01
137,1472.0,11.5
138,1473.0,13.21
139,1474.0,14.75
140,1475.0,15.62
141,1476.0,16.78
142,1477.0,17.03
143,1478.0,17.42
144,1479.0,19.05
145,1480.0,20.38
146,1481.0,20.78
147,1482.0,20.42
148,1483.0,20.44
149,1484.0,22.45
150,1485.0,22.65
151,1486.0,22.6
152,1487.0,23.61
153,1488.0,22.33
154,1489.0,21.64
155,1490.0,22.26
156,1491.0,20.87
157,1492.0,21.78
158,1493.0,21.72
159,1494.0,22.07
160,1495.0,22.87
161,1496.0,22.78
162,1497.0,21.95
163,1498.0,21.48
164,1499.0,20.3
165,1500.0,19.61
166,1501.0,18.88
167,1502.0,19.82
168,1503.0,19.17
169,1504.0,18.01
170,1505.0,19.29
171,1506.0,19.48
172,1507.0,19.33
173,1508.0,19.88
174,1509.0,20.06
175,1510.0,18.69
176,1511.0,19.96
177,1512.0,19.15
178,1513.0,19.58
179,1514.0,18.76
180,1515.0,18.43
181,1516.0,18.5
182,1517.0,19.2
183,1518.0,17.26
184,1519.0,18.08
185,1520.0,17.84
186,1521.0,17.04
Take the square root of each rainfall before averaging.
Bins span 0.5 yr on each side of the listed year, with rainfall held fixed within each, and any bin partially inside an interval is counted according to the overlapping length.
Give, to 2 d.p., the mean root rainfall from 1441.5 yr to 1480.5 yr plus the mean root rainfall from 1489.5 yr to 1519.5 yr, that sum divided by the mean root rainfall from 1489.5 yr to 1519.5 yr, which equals 1.91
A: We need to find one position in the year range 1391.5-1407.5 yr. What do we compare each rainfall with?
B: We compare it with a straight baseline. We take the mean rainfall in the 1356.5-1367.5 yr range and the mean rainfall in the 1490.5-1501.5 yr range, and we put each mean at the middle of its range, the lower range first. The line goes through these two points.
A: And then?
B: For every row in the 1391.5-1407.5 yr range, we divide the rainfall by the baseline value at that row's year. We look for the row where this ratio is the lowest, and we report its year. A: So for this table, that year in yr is 1407.0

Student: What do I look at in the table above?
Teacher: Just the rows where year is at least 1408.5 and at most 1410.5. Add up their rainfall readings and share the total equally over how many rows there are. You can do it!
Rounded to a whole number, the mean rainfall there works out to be 29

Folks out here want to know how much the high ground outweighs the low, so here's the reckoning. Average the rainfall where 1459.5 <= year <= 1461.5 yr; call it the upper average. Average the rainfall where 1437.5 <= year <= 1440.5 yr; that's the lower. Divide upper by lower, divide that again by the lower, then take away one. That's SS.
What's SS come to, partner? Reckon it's -0.975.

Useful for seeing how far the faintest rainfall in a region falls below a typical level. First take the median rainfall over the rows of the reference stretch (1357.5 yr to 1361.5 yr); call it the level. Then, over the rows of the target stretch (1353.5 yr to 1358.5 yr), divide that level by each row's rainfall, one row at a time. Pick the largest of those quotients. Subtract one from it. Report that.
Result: 0.17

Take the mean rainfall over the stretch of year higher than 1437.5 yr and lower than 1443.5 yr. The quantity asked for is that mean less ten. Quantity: 14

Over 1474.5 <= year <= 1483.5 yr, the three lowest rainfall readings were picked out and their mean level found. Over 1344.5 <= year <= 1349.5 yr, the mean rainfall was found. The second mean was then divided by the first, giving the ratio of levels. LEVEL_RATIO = 1.4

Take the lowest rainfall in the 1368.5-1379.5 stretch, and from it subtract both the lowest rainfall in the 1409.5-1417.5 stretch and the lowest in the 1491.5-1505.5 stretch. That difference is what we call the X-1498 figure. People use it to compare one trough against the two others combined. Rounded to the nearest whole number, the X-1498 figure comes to -22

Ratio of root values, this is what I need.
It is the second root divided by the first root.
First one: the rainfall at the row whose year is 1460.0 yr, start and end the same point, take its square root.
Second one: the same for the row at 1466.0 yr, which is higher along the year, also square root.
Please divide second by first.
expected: 0.81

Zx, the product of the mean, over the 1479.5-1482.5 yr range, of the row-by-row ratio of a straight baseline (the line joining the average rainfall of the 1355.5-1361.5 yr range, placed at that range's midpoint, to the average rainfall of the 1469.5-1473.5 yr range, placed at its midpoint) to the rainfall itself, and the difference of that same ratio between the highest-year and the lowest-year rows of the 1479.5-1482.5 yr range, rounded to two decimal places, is -0.01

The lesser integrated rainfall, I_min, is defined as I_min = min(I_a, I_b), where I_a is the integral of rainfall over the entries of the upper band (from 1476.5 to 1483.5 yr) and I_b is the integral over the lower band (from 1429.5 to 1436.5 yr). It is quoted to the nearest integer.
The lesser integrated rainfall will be 136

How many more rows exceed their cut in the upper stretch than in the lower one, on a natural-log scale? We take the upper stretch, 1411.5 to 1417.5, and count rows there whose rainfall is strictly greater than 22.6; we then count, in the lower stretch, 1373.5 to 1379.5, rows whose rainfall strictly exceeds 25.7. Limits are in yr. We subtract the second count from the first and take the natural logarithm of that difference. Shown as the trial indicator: 1.1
